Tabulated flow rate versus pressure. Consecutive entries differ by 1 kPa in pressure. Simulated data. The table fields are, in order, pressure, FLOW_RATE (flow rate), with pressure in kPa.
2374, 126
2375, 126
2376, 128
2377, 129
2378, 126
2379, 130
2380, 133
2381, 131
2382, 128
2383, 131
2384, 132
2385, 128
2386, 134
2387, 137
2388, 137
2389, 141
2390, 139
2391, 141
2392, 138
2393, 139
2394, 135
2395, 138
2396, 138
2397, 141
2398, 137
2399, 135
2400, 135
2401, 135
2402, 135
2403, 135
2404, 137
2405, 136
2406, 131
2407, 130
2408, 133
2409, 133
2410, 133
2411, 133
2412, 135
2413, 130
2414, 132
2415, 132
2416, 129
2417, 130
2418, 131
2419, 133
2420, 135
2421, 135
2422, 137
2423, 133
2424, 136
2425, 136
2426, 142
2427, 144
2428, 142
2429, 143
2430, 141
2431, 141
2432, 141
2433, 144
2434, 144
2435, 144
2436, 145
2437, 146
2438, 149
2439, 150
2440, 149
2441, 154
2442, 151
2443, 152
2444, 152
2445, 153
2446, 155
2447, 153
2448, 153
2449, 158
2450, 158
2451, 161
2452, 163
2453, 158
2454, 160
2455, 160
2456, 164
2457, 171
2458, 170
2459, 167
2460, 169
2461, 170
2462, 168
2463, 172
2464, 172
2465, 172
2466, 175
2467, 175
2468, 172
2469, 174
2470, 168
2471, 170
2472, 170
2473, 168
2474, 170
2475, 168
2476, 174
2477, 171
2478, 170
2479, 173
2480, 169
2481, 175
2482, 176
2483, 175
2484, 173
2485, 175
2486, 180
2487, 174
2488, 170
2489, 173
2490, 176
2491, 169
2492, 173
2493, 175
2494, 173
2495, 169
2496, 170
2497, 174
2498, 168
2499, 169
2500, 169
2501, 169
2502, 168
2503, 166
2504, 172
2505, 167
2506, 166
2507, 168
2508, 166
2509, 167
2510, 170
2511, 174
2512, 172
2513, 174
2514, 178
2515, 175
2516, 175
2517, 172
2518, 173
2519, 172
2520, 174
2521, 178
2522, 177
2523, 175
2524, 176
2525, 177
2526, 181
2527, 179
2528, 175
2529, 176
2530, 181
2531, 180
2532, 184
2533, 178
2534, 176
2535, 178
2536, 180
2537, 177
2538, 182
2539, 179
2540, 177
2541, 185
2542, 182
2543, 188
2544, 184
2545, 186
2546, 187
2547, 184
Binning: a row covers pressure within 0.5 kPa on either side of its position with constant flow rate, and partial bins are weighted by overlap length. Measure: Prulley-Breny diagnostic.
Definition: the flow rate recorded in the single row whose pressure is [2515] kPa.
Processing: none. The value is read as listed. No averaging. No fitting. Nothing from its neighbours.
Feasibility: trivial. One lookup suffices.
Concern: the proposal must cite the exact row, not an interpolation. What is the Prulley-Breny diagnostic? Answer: 175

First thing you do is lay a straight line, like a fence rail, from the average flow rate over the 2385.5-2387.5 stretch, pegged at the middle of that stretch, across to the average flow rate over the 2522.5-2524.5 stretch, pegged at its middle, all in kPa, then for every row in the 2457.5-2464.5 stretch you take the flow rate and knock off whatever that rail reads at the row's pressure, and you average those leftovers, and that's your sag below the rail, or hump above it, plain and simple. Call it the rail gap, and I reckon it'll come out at 12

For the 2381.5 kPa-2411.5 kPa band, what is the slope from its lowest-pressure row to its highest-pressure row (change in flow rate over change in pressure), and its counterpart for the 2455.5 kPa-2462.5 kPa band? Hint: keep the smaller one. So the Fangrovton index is 0.17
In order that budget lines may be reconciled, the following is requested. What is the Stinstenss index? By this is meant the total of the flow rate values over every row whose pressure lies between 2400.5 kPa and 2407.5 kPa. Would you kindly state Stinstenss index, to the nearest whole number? 939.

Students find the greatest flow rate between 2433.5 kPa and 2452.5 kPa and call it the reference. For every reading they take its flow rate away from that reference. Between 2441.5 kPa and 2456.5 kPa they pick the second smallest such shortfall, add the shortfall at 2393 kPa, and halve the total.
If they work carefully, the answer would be 12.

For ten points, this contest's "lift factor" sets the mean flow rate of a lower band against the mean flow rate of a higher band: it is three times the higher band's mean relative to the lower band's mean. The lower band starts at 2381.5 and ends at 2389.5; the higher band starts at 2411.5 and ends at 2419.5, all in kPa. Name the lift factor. 3.0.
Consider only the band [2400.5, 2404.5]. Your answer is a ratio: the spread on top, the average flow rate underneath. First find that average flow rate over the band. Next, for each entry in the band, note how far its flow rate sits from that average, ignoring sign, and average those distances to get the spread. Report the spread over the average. 0.0055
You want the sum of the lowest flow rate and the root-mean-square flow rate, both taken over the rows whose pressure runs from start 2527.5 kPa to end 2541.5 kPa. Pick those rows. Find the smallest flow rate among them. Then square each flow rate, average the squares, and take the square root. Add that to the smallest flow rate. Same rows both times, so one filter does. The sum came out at 354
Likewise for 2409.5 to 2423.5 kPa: 262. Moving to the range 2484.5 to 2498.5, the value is 341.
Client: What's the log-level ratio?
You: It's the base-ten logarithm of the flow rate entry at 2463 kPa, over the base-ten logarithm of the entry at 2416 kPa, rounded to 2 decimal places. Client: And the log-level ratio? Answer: 1.06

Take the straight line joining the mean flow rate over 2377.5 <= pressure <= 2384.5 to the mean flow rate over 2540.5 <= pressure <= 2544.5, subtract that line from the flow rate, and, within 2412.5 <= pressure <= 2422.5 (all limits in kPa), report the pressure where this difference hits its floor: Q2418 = 2416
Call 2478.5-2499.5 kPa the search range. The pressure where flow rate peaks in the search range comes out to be 2486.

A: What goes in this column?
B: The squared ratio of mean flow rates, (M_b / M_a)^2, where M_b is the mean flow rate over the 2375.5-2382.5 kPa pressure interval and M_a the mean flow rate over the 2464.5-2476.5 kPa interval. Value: 0.57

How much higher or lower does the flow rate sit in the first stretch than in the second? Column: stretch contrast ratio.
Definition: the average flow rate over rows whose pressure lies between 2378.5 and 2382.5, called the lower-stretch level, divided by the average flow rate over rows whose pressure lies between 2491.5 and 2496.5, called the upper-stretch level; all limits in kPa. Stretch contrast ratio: 0.76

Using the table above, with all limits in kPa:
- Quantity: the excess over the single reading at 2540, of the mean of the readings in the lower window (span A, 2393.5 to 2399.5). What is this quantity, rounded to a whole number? -40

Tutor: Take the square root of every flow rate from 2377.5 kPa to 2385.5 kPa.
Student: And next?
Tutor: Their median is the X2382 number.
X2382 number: 11.4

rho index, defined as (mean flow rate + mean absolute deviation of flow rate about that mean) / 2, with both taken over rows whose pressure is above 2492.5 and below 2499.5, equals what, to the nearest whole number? 87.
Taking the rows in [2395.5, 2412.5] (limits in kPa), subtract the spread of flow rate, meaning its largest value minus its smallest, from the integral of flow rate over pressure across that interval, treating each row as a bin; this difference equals 2281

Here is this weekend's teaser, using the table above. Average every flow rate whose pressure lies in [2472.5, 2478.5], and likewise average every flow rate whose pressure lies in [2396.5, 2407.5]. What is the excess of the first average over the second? 35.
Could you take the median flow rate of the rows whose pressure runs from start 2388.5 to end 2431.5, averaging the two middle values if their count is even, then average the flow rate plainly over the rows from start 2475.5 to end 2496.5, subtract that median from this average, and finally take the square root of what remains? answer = 6.2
